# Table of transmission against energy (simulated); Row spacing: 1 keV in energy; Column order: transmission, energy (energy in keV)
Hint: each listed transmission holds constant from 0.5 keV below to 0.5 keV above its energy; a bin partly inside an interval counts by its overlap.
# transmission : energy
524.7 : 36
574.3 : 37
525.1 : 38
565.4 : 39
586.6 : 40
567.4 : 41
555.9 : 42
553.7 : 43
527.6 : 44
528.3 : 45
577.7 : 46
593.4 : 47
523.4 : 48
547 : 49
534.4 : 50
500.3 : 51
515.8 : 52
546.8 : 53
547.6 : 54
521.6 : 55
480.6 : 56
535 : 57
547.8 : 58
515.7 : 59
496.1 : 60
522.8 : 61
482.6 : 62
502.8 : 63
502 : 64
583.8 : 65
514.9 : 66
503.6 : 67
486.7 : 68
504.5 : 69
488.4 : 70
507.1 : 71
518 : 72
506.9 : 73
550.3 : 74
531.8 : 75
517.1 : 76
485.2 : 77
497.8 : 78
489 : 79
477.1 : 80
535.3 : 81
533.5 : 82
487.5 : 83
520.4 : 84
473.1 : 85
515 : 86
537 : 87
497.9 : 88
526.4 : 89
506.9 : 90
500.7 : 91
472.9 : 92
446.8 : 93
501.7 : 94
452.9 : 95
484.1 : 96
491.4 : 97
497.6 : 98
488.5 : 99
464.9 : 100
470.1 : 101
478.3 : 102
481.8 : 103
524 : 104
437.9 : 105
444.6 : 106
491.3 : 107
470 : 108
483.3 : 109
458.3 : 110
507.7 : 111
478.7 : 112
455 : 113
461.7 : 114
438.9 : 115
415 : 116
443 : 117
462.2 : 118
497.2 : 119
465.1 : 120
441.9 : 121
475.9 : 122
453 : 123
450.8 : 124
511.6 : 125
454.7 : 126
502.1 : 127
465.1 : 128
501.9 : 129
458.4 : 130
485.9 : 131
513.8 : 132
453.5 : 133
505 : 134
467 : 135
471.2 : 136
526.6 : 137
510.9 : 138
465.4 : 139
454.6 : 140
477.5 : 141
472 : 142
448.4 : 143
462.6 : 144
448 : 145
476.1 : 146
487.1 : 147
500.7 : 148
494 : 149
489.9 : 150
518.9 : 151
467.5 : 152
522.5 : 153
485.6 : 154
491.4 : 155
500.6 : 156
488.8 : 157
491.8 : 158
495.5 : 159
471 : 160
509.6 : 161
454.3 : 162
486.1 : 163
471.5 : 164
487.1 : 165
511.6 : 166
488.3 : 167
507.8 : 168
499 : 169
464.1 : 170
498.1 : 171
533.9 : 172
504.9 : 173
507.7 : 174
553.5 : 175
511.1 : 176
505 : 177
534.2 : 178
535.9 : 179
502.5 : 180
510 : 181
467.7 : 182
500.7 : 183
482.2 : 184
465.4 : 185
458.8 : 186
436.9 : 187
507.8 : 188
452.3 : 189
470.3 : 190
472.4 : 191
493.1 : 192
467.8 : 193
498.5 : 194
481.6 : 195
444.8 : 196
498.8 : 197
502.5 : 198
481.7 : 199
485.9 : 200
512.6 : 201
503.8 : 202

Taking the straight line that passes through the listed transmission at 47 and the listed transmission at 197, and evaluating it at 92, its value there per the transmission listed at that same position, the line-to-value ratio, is 1.19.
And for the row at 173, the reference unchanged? 1.02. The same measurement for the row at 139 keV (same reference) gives 1.15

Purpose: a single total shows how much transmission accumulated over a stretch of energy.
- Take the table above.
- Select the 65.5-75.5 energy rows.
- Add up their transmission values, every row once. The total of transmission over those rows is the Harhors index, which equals 5112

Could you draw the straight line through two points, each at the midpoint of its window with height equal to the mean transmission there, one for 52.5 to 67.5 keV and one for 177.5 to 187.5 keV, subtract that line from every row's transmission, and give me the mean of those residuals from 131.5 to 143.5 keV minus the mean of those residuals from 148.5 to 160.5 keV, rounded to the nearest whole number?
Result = -17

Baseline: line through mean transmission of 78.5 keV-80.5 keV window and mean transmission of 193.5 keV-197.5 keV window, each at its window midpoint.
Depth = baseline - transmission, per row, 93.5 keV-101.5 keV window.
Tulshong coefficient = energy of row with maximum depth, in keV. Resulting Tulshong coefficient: 95 keV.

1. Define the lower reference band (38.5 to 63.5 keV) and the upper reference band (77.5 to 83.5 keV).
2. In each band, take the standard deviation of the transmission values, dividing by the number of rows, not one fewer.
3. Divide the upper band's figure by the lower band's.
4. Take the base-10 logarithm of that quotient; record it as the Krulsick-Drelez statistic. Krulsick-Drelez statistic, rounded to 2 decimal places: -0.12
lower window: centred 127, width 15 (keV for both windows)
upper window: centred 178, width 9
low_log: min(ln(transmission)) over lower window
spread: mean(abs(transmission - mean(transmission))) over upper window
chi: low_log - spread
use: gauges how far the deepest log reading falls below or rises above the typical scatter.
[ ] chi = -12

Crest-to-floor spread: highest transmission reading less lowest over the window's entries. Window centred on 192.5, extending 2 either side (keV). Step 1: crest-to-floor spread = 31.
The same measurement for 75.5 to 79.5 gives 32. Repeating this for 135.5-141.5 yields 72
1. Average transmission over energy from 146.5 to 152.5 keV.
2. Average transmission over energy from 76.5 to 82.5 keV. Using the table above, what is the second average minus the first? 10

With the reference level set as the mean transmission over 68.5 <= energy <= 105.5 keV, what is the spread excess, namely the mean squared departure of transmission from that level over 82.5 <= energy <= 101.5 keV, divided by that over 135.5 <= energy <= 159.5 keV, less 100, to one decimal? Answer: -99.0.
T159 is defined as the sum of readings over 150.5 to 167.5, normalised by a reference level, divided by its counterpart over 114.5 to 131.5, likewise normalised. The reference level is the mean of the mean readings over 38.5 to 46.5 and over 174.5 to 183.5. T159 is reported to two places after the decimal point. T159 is 1.05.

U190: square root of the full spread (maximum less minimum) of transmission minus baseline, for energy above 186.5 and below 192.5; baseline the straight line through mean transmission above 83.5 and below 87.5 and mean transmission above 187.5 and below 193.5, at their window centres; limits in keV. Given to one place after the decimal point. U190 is 8.4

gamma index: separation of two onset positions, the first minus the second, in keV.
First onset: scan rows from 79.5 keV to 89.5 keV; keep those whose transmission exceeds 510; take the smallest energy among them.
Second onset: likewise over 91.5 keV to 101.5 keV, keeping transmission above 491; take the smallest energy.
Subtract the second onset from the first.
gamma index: -13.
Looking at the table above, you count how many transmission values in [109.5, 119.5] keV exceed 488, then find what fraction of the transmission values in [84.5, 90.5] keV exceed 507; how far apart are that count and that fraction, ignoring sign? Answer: 1.5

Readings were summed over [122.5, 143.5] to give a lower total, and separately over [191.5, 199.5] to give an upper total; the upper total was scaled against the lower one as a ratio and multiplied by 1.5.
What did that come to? 0.58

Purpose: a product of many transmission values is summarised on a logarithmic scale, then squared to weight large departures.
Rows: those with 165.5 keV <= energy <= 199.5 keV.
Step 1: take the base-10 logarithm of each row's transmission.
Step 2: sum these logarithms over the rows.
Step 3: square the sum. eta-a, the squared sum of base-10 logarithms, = 8377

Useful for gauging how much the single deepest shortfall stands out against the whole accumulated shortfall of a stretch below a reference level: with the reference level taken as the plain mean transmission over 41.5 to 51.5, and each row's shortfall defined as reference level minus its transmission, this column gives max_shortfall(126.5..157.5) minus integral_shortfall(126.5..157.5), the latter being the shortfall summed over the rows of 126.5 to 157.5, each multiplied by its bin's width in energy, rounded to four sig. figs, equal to -1760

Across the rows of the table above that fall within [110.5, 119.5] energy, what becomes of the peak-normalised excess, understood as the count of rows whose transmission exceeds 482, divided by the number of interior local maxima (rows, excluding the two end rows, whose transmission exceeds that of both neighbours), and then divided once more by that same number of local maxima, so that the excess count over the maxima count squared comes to 2.0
